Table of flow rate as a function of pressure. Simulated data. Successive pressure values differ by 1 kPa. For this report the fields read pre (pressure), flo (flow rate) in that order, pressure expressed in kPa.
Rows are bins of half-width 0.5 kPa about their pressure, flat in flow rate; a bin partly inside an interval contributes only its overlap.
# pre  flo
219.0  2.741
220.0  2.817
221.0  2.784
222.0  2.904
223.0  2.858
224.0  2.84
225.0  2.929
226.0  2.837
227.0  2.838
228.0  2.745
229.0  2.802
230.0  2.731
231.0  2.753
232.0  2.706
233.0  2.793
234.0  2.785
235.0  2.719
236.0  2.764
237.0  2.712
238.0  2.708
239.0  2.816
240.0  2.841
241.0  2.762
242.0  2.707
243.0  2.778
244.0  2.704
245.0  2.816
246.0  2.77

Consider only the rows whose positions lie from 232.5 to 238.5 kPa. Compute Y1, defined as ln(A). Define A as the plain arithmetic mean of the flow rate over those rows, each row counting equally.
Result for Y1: 1.01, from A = 2.75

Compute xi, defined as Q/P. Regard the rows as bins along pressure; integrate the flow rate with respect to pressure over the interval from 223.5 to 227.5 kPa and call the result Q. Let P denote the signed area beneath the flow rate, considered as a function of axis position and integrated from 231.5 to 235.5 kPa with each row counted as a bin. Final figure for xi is 1.04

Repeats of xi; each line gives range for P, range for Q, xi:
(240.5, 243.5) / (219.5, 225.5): 2.08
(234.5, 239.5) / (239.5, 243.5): 0.81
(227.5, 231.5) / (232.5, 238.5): 1.49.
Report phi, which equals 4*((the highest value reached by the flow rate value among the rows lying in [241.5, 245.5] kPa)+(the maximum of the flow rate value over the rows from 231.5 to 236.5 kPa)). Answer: 22.4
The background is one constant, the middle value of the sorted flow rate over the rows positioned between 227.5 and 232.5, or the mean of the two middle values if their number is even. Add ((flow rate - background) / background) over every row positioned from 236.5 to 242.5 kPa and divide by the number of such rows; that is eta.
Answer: 0.005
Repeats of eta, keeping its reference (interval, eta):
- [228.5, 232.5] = 0.001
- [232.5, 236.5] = 0.007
